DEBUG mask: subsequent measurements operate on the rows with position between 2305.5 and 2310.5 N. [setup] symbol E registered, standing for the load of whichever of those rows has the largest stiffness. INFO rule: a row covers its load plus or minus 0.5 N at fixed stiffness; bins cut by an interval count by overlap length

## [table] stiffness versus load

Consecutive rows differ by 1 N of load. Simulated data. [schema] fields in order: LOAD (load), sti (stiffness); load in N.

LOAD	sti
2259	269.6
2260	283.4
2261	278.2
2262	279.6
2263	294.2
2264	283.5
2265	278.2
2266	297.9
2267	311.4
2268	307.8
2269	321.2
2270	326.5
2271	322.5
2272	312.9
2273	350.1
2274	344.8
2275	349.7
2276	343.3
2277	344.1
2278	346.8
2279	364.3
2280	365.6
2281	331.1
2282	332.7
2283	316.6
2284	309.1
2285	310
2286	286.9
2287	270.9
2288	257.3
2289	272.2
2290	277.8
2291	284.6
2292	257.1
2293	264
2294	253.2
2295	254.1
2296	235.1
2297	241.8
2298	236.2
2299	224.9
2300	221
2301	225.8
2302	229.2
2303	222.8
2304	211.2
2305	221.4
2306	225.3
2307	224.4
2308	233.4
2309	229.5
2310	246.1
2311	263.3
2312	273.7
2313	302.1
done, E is 2310 N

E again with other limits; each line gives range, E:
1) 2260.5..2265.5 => 2263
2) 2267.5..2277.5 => 2273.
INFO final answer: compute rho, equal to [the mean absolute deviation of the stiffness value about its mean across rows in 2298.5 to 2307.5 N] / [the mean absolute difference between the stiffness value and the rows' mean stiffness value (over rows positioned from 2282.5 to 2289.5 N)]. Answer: 0.2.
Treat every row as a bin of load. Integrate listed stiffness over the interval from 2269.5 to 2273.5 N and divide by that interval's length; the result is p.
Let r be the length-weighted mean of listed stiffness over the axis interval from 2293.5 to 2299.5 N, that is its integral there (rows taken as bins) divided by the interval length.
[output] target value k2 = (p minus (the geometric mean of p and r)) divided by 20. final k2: 2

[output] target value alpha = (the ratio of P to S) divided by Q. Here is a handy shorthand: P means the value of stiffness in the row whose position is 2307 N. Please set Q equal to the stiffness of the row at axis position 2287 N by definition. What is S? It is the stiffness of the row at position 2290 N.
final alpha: 0.0030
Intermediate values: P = 224.4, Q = 270.9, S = 277.8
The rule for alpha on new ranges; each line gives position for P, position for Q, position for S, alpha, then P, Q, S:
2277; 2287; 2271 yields 0.0039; 344.1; 270.9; 322.5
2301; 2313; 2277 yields 0.0022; 225.8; 302.1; 344.1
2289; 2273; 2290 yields 0.0028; 272.2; 350.1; 277.8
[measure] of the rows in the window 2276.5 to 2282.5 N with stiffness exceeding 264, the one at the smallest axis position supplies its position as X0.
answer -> 2277 N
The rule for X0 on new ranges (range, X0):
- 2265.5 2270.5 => 2266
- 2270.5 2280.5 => 2271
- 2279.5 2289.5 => 2280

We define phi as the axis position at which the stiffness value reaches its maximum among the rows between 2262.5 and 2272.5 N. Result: 2270 N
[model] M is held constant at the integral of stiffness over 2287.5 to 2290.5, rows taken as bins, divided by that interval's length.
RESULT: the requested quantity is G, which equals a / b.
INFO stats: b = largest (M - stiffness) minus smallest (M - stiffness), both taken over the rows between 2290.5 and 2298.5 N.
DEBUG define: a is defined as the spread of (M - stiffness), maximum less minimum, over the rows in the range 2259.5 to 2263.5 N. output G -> 0.3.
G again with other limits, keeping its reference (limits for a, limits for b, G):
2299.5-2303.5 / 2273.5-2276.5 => 1.3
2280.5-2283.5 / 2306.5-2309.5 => 1.8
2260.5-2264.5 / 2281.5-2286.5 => 0.3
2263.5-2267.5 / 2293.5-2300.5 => 1.0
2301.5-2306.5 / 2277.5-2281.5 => 0.5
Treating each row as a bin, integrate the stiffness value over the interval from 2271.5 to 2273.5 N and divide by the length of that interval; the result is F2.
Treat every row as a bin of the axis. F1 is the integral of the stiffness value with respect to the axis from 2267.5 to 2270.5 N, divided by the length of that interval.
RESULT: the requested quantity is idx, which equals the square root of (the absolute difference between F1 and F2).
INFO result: 4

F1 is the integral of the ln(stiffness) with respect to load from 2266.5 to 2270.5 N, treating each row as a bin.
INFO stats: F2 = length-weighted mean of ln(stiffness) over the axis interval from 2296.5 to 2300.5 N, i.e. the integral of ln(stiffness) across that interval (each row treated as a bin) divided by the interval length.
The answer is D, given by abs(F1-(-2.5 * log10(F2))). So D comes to 24.9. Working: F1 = 23.0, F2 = 5.44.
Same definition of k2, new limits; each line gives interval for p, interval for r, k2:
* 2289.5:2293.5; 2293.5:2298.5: 1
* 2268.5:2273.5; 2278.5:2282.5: -1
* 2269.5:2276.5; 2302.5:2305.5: 3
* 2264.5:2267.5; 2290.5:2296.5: 1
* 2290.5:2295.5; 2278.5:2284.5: -2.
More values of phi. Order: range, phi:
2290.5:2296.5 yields 2291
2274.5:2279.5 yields 2279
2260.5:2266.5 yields 2266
